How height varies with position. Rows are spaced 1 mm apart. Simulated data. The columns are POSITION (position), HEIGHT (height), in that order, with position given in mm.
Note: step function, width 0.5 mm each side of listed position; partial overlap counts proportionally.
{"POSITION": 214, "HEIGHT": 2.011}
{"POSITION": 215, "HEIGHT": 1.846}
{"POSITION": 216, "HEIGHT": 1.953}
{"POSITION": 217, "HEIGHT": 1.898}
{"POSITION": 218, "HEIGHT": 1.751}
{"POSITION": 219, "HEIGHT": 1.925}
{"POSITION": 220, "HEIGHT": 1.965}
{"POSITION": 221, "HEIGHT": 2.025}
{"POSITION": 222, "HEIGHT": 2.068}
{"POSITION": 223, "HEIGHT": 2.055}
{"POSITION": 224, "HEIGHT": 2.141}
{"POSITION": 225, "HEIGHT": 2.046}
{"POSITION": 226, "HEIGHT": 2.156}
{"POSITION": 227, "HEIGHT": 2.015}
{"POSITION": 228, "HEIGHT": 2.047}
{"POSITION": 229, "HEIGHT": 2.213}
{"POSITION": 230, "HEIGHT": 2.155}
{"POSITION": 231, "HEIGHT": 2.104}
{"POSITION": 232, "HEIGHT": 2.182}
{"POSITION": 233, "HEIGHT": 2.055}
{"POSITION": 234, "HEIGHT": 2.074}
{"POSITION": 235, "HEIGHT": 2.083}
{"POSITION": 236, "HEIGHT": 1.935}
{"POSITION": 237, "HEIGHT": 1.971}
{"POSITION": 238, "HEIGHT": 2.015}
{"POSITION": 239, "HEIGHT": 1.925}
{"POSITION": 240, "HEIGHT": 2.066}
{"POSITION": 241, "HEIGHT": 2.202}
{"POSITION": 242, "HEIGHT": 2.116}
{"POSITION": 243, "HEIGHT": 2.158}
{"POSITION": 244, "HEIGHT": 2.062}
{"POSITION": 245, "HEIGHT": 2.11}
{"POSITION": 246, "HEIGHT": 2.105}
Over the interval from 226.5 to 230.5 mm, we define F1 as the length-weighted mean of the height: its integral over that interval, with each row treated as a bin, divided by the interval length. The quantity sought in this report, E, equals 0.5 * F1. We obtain 1.05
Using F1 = 2.11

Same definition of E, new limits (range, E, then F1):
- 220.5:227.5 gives 1.04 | 2.07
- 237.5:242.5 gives 1.03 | 2.06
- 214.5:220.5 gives 0.94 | 1.89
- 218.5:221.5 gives 0.99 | 1.97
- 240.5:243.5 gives 1.08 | 2.16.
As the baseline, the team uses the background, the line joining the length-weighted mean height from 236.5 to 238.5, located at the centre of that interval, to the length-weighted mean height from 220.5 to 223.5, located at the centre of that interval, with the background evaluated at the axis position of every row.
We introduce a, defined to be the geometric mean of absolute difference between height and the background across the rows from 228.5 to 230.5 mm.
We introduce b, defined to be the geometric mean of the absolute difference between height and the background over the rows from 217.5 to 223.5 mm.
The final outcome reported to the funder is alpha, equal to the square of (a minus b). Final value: 0.0117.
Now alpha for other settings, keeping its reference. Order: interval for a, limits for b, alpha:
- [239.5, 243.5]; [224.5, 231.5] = 0.0097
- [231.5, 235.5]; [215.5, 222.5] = 0.0001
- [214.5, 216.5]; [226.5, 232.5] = 0.0089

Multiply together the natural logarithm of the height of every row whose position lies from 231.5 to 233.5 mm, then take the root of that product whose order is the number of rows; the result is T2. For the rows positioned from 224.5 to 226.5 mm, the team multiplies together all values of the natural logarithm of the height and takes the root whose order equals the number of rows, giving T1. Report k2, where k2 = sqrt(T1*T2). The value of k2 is 0.746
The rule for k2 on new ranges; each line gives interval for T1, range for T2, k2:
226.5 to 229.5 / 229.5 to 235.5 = 0.741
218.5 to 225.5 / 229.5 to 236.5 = 0.720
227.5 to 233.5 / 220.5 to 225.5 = 0.739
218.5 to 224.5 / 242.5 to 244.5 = 0.726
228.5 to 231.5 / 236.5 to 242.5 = 0.741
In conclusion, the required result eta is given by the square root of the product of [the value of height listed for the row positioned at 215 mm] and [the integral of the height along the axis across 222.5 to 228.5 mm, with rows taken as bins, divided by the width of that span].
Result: 1.958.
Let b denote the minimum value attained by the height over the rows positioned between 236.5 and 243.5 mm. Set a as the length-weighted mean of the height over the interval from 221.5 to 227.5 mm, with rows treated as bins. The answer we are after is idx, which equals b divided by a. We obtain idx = 0.93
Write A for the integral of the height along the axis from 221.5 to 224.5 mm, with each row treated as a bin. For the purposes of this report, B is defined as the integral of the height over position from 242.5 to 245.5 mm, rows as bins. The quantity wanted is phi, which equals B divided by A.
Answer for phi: 1.01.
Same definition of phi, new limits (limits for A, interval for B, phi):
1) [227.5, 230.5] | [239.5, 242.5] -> 1.00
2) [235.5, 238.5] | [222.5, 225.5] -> 1.05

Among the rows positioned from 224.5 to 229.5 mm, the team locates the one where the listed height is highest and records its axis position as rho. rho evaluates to 229 mm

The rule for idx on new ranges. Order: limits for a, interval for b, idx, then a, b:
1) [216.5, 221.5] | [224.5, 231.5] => 1.05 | 1.91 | 2.015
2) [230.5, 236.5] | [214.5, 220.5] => 0.85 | 2.07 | 1.751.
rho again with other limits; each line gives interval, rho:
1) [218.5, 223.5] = 222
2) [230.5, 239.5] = 232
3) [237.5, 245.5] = 241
